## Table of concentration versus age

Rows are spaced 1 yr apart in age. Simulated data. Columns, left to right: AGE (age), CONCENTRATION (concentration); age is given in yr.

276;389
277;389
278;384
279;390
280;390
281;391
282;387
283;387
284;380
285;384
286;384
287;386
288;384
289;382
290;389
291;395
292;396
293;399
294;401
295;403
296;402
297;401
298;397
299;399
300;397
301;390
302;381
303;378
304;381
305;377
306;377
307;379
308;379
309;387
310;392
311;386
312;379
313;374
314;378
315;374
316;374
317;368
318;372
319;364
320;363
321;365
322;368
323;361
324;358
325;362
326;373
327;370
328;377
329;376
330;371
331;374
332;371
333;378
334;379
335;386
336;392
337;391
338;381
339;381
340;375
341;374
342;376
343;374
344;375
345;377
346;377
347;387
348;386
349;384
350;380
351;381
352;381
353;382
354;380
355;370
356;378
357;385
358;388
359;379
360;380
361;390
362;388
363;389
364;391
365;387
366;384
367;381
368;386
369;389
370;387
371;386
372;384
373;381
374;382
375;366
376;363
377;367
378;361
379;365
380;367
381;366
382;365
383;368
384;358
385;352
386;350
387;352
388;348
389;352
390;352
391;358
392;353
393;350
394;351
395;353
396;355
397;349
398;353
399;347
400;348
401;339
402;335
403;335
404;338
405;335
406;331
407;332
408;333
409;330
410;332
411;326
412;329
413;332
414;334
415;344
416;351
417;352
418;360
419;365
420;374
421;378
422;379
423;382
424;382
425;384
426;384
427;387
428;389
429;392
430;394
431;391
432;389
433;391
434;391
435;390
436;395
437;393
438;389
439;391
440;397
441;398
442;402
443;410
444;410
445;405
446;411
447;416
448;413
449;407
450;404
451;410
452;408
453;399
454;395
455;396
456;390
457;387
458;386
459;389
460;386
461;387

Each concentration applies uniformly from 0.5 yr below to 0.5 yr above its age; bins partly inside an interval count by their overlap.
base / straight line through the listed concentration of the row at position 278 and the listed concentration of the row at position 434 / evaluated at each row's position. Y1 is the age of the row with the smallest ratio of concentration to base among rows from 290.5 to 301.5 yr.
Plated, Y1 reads 301 yr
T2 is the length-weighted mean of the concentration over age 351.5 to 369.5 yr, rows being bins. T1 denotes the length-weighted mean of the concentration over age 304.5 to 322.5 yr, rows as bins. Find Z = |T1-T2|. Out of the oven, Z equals 8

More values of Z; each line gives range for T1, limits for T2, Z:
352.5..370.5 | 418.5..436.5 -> 1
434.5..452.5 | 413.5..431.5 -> 29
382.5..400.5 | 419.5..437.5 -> 34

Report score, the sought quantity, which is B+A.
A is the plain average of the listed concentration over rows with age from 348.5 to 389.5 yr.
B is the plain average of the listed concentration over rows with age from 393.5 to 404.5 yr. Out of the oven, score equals 721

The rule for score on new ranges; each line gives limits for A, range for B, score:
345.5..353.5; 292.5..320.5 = 766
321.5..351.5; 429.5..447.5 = 774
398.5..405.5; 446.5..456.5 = 743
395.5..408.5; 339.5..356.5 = 719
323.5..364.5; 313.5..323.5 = 748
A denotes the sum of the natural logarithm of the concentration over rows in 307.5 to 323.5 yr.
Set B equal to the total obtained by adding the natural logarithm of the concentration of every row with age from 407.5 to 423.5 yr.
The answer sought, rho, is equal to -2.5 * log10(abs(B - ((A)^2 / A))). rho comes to -0.08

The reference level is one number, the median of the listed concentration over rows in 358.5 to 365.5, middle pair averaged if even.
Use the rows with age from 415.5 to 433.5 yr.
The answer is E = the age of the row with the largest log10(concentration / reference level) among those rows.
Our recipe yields 430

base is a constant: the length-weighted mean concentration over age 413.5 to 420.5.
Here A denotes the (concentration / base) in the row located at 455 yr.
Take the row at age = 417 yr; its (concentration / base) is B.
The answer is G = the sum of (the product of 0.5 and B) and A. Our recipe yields 1.61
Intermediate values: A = 1.12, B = 0.99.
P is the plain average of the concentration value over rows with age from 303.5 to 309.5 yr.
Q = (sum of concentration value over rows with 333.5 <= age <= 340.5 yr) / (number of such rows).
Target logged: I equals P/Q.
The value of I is 0.99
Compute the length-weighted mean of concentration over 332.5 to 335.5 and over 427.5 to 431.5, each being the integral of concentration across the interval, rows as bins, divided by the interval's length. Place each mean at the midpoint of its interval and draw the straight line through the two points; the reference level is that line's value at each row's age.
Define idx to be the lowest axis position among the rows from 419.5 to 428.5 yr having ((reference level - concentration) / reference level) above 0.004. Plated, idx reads 420 yr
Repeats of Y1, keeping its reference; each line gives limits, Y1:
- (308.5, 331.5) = 324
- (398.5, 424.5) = 411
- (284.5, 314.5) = 313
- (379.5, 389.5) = 388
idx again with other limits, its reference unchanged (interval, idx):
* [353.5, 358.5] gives 354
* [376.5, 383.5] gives 377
